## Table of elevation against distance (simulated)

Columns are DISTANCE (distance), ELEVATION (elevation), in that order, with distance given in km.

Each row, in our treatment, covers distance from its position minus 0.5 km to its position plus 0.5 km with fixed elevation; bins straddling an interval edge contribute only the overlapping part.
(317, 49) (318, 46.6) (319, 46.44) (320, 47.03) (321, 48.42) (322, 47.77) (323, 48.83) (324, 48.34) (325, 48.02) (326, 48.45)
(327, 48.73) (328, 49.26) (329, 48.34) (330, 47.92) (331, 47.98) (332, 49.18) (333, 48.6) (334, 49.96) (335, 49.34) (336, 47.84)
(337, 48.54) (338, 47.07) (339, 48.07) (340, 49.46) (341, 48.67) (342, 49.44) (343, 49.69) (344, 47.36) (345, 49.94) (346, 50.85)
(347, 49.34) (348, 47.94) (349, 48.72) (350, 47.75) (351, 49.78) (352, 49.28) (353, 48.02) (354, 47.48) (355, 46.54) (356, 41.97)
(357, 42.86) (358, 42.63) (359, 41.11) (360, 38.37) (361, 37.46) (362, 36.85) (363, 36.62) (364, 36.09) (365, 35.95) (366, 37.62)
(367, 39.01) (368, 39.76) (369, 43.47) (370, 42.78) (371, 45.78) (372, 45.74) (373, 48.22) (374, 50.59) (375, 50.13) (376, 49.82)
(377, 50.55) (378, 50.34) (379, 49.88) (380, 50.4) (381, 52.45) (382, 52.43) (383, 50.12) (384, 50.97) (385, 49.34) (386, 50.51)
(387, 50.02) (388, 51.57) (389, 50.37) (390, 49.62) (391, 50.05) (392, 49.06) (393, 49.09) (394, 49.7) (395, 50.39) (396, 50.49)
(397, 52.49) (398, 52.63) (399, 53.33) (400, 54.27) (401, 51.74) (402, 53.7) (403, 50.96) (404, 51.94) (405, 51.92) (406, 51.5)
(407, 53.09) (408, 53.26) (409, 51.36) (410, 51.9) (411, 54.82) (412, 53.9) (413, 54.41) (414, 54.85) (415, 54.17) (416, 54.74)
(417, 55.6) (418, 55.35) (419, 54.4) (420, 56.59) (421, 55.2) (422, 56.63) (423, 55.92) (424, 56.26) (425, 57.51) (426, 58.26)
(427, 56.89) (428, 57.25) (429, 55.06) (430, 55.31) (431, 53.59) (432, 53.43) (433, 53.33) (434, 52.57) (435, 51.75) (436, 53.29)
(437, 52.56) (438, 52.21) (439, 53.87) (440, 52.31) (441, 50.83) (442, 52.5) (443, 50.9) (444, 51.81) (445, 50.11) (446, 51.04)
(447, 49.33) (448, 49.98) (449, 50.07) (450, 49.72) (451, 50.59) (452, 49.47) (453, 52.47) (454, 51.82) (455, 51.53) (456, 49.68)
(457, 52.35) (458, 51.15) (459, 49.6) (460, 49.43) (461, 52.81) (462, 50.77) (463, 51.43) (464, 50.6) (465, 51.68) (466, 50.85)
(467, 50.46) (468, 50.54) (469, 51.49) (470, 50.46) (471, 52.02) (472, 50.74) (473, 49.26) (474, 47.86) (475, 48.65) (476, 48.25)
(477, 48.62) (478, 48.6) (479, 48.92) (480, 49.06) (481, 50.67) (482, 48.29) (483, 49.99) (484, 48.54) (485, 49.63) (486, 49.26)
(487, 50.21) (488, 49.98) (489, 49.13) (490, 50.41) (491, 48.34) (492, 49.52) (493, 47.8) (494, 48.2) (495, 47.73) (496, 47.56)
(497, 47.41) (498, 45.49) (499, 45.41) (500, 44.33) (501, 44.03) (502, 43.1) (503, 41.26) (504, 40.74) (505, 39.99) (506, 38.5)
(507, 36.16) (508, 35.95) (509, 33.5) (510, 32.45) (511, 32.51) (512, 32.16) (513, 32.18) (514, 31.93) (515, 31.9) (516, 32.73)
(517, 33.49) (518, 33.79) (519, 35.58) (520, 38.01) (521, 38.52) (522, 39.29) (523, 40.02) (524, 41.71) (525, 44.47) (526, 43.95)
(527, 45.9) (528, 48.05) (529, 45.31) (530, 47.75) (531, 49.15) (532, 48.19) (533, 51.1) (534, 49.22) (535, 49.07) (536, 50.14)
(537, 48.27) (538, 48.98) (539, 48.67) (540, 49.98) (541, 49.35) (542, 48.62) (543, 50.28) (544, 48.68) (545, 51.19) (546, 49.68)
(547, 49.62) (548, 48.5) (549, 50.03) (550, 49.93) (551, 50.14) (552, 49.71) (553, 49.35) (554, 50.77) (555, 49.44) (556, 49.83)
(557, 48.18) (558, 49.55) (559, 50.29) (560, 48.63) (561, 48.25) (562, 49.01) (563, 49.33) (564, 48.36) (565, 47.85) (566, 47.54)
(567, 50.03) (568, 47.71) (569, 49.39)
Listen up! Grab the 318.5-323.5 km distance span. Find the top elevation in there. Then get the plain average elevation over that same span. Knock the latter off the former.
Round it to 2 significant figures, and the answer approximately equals 1.1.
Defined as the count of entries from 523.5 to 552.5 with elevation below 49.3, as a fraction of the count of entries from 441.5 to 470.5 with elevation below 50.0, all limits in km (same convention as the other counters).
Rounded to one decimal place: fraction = 2.4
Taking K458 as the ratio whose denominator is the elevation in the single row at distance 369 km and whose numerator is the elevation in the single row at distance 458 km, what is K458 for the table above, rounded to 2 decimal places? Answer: 1.18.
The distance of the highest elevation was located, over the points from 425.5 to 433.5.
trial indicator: 426 km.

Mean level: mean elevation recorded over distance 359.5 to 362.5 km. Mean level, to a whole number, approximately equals 38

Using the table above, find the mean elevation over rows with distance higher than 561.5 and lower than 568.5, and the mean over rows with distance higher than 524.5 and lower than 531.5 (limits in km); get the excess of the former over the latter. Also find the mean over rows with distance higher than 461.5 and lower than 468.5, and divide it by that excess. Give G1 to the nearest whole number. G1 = 23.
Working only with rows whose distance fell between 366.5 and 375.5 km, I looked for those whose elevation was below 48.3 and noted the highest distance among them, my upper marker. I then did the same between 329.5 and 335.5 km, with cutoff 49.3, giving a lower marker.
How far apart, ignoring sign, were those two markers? 40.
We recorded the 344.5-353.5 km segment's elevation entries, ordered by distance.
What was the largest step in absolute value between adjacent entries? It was 2.0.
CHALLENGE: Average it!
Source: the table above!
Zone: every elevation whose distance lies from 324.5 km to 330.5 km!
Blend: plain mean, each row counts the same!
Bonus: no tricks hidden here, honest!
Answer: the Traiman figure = 48.5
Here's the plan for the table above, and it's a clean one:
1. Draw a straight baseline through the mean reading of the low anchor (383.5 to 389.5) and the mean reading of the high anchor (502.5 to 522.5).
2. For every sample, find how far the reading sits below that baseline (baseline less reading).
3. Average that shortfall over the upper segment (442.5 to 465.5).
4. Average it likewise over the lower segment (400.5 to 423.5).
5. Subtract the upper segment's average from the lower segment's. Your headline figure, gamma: 1.95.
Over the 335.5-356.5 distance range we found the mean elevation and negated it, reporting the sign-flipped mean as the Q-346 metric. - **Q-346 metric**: -48.3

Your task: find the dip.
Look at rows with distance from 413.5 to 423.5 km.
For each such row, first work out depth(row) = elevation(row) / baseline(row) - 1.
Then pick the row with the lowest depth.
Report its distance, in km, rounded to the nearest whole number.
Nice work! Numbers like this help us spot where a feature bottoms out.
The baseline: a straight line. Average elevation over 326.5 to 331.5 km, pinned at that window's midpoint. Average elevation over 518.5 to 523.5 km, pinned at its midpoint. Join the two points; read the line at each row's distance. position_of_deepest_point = 415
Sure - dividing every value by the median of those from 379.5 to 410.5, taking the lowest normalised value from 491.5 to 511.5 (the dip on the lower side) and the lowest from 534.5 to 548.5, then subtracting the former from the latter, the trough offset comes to 0.31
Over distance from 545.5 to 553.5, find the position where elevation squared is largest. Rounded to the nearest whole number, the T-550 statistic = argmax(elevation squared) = 551 km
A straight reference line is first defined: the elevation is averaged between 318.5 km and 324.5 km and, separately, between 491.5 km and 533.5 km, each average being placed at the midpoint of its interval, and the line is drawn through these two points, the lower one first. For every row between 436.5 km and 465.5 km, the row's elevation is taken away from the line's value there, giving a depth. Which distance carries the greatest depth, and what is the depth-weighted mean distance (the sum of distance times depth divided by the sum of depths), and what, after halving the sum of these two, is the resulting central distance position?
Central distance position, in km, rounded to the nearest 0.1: 449.0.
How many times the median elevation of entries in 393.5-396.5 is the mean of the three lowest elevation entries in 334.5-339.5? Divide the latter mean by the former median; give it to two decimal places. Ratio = 0.95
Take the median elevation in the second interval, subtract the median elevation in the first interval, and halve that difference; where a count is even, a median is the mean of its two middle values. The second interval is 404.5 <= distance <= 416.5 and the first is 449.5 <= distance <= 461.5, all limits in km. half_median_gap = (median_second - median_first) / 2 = 1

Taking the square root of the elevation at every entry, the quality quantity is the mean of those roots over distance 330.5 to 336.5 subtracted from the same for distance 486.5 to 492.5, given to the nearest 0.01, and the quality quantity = 0.06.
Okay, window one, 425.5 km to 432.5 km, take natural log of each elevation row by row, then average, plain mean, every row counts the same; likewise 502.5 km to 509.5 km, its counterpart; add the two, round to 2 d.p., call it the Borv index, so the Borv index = 7.65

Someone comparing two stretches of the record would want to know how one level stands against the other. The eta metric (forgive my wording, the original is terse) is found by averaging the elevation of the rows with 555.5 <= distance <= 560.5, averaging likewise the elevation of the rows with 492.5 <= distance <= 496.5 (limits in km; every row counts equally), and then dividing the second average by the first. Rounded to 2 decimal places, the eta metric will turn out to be 0.97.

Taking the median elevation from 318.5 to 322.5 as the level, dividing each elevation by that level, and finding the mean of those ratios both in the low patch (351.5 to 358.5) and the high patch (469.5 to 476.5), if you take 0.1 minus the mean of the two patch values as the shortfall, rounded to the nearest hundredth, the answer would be -0.90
